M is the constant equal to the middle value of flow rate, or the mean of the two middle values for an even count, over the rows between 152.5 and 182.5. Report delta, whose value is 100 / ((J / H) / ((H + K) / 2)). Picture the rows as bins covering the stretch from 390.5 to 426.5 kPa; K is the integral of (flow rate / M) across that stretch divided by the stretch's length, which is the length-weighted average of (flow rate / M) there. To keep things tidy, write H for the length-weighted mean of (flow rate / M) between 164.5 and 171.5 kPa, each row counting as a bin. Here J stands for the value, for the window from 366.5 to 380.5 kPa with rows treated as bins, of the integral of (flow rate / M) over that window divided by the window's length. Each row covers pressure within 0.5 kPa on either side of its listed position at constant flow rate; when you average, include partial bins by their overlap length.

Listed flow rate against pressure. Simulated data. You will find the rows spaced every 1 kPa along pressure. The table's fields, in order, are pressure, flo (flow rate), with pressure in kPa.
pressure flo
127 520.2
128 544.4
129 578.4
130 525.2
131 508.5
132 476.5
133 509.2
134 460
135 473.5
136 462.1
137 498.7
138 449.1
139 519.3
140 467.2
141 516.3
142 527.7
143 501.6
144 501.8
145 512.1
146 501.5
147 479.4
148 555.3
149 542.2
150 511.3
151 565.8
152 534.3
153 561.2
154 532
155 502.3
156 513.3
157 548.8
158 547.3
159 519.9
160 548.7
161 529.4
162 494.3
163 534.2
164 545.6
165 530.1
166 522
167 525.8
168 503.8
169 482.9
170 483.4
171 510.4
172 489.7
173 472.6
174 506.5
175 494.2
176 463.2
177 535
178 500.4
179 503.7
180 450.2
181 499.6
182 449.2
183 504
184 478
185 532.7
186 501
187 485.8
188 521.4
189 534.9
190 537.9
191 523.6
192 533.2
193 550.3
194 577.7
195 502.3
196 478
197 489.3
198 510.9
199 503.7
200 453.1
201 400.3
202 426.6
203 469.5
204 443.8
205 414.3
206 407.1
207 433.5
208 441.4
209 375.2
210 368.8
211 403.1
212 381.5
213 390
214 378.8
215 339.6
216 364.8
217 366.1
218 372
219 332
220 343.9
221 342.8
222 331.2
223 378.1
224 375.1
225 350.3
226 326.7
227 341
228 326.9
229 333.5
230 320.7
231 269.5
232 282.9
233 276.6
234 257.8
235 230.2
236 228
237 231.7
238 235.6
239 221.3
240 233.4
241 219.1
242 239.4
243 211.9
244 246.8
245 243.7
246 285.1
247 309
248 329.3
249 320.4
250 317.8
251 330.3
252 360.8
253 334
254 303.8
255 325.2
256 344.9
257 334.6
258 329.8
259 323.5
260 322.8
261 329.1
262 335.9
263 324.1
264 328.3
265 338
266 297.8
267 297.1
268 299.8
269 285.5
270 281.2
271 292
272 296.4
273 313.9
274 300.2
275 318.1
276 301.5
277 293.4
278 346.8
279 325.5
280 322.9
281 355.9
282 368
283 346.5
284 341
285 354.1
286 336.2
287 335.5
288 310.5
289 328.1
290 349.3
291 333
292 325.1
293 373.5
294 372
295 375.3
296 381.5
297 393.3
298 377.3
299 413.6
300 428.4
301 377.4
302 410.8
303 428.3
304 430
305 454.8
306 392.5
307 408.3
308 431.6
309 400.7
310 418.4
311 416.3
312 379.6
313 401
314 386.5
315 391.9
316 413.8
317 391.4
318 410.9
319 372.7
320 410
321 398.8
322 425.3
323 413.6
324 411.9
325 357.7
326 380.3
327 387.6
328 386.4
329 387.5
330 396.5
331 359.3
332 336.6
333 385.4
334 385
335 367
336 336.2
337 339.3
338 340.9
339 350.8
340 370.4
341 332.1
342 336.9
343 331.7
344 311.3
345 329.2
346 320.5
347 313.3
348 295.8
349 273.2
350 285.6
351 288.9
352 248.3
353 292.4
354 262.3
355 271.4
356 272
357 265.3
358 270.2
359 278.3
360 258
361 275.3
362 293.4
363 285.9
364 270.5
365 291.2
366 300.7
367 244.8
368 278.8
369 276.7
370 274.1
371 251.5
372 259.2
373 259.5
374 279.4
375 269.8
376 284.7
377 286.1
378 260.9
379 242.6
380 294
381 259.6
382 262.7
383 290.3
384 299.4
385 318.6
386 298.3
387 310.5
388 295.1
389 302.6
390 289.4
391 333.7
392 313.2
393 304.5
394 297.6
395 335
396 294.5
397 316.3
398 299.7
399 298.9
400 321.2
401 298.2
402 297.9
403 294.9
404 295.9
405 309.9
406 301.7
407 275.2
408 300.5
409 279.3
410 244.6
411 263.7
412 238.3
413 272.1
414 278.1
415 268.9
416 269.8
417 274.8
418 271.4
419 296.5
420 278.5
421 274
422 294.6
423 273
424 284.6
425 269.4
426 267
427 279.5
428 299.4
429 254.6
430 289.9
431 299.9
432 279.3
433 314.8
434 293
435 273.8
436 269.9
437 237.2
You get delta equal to 148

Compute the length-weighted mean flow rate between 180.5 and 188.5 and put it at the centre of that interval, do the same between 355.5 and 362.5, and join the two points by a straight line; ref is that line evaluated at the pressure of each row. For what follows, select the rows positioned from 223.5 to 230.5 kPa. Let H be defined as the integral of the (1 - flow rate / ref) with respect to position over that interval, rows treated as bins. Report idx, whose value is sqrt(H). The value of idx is 1.3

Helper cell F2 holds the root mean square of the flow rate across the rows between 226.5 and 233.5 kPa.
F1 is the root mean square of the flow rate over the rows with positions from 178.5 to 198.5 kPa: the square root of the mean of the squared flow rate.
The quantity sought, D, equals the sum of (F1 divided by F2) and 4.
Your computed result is 5.7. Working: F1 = 509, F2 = 309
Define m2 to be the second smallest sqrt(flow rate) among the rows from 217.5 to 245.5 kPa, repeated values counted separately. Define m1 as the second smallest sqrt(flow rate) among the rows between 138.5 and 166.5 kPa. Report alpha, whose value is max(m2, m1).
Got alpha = 22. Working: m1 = 21.9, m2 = 14.8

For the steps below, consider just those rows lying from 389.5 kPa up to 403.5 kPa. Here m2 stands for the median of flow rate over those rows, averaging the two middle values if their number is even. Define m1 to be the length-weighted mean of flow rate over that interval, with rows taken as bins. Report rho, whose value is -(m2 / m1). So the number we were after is -0.98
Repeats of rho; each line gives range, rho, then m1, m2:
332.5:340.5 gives -1.00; 359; 359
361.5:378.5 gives -1.01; 275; 277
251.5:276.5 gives -1.02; 317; 323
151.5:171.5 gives -1.01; 523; 528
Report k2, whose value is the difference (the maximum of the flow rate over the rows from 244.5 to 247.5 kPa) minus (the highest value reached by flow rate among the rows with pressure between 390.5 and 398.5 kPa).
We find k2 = -26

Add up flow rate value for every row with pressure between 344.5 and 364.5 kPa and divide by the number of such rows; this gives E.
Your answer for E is 282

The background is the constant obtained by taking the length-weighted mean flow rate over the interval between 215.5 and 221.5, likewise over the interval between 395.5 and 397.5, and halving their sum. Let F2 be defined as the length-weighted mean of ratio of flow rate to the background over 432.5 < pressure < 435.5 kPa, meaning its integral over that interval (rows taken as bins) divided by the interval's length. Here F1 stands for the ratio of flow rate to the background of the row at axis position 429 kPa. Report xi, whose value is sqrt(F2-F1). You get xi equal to 0.35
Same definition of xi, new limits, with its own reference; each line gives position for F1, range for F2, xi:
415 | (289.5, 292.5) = 0.45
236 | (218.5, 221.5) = 0.58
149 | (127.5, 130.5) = 0.15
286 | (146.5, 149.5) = 0.76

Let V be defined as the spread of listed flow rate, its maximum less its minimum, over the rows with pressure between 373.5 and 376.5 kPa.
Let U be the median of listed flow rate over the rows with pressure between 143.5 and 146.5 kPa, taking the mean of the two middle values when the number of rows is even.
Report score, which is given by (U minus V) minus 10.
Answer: 477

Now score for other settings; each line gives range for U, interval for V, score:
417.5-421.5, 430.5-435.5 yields 225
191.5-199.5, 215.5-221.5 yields 457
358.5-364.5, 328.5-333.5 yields 207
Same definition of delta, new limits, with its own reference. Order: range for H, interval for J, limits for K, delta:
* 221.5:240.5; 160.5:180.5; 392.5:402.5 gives 34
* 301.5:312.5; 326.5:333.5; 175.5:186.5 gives 98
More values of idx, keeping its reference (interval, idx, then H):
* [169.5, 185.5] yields 0.6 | 0.42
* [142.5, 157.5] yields 0.7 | 0.45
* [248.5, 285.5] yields 2.5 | 6.41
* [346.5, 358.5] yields 0.4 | 0.14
